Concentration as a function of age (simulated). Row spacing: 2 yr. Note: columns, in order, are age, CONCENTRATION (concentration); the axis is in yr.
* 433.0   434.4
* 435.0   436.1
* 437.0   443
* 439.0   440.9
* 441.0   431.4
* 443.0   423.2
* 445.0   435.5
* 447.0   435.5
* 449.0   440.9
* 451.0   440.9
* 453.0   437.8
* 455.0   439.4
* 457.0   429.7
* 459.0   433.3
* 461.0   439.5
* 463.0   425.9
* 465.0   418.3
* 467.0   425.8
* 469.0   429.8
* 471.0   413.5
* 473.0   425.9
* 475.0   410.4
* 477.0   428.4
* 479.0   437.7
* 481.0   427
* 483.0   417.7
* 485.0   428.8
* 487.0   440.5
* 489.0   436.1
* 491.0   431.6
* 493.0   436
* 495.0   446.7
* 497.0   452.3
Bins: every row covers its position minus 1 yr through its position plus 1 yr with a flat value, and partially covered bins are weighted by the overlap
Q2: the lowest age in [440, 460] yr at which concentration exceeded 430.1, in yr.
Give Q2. 441.0 yr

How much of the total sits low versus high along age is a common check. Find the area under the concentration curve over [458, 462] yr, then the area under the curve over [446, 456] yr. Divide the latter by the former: 2.5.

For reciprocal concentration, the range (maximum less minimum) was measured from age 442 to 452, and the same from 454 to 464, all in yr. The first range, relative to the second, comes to 1.3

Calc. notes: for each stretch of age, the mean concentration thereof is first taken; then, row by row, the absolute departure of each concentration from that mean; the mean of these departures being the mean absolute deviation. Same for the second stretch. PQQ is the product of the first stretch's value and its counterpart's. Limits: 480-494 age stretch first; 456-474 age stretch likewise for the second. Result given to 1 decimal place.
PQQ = 31.3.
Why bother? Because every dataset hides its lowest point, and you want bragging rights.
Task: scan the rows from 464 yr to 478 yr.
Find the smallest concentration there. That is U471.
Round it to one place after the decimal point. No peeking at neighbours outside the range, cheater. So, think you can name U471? 410.4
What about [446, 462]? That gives 429.7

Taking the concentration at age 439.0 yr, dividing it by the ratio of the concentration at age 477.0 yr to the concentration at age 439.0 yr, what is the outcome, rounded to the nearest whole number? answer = 454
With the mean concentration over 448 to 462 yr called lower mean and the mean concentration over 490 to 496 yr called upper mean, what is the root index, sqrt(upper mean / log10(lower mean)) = 12.88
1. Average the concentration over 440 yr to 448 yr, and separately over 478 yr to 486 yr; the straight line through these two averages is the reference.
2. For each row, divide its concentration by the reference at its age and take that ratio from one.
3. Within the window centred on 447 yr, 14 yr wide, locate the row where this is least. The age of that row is 451.0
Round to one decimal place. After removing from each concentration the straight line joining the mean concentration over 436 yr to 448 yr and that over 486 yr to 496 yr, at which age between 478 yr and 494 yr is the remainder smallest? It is 483.0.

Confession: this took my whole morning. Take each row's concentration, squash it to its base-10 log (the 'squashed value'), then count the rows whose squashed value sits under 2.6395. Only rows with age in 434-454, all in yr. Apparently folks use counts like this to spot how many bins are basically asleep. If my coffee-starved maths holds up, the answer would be 4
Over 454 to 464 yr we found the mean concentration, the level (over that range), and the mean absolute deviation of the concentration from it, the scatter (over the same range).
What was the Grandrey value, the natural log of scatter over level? -4.5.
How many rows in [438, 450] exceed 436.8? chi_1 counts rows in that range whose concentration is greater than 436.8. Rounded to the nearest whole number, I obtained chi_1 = 2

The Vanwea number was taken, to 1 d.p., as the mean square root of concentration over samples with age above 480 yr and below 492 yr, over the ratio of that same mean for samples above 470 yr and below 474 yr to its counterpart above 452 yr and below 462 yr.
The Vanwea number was 21.1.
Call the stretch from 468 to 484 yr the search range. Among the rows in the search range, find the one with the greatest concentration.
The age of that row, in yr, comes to 479.0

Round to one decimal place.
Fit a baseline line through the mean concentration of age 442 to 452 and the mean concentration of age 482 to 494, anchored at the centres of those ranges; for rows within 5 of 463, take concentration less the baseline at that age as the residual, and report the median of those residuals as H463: -7.7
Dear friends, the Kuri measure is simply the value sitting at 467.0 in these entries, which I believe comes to 425.8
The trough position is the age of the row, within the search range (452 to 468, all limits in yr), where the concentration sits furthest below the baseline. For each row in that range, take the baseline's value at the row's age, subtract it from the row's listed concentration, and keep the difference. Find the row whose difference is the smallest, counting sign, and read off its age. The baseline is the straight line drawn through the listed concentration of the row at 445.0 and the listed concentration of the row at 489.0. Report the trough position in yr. 465.0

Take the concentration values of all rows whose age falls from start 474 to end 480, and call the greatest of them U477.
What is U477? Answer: 437.7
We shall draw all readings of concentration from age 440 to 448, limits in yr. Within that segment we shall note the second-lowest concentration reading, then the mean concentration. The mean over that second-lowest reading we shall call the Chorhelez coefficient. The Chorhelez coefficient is 1.00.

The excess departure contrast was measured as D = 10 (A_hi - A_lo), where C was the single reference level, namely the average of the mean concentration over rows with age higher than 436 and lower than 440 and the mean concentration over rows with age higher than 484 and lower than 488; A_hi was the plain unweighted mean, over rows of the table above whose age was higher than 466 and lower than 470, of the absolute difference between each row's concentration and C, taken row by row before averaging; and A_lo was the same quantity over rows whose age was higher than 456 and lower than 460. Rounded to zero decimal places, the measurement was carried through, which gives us 37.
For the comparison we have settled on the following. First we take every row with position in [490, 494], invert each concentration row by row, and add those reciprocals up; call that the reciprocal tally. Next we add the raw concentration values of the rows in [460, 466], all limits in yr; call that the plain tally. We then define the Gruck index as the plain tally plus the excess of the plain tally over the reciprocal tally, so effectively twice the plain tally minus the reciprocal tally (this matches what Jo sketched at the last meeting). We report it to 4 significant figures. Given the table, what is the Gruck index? 2567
